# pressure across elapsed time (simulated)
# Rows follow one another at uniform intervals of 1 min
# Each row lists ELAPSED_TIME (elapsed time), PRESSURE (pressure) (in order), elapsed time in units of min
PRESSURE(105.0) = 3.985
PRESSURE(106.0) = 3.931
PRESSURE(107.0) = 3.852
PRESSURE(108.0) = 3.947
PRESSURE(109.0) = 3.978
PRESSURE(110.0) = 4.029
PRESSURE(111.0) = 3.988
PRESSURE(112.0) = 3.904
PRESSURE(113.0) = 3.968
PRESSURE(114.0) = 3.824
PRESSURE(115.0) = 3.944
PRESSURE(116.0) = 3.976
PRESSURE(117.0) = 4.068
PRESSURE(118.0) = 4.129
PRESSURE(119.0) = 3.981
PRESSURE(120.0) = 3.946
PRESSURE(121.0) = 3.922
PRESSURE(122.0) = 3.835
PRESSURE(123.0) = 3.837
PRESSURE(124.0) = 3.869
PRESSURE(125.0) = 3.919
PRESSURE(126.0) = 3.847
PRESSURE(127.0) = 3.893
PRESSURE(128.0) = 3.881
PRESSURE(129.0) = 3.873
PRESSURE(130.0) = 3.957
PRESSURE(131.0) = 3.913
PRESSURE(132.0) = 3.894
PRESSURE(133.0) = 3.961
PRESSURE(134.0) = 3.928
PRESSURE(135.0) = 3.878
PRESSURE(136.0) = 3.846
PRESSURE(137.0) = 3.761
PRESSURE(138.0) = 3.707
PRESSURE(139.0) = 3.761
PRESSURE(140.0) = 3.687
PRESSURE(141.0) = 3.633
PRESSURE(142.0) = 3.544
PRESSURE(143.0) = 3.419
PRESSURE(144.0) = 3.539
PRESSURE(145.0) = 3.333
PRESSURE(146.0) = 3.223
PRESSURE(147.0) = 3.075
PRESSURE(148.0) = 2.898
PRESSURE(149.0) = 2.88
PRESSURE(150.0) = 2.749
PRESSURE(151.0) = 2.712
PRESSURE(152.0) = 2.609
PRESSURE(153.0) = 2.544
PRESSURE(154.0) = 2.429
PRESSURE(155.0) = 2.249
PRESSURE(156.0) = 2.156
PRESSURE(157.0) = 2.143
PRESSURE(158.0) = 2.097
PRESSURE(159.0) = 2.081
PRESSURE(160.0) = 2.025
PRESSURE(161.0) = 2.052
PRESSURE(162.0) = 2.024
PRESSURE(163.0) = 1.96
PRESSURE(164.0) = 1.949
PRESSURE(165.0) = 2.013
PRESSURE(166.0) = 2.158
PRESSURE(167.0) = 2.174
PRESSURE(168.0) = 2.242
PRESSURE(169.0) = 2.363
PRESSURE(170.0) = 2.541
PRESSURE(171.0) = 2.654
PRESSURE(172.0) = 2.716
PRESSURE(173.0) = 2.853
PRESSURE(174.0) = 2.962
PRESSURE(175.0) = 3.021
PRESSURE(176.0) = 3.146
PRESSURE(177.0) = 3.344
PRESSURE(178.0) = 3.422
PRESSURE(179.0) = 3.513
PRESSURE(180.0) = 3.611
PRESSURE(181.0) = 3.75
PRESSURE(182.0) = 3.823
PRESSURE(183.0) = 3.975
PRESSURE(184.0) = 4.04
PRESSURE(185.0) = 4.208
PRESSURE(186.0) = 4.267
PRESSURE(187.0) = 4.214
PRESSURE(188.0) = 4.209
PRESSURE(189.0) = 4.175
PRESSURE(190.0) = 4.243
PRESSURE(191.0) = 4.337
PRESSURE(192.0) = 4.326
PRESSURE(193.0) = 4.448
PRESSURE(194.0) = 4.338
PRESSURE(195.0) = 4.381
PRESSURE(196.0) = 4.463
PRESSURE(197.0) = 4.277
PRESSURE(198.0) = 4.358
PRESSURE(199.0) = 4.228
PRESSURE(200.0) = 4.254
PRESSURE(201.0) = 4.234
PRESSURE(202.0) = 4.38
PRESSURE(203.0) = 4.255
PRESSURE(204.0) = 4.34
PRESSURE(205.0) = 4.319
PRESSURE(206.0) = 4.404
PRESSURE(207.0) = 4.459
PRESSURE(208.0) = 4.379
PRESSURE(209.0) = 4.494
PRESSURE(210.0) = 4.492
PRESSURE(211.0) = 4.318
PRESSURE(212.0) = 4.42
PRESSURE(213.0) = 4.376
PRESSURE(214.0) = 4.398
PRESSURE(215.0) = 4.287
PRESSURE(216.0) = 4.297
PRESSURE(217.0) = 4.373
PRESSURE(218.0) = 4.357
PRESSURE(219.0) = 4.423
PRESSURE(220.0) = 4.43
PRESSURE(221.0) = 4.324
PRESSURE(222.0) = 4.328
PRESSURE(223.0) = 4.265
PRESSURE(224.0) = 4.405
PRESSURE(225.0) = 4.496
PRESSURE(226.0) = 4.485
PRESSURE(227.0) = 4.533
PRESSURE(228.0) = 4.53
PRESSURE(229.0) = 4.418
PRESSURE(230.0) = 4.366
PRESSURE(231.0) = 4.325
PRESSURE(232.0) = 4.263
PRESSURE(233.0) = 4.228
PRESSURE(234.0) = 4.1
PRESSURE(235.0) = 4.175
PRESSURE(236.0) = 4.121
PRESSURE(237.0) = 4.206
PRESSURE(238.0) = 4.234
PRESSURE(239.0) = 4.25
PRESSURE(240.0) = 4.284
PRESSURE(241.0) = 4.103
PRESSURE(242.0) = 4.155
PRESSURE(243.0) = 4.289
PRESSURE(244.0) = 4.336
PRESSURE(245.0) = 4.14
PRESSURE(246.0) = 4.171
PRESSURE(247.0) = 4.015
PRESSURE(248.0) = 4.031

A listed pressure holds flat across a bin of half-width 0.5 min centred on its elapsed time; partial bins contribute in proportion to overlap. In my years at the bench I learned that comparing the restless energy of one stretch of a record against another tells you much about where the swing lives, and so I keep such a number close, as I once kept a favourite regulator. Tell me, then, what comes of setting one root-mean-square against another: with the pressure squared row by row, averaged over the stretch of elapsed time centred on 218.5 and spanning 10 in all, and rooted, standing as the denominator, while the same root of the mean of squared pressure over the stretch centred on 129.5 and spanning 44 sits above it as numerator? 0.86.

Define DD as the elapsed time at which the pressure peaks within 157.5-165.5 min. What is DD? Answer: 158.0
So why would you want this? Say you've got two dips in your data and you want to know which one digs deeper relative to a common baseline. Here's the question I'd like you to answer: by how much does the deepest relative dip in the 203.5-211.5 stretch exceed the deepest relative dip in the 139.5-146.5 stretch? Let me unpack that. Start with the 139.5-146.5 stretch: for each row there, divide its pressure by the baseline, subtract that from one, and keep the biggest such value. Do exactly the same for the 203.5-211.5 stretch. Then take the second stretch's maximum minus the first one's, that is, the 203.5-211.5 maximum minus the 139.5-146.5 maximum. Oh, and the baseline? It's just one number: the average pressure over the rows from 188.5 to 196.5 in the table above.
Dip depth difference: -0.25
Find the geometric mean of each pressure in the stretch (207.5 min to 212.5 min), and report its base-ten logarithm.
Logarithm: 0.645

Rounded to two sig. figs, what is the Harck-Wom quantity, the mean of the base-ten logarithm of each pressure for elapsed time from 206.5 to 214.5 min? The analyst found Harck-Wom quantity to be 0.65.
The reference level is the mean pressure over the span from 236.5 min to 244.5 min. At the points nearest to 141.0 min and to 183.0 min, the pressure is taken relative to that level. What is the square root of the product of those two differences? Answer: 0.39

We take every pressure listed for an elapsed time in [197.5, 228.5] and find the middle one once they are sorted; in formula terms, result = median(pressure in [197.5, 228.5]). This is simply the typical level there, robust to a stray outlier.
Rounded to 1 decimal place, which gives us 4.4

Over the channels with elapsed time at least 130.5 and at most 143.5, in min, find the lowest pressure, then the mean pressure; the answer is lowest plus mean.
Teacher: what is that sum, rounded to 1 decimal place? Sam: 7.2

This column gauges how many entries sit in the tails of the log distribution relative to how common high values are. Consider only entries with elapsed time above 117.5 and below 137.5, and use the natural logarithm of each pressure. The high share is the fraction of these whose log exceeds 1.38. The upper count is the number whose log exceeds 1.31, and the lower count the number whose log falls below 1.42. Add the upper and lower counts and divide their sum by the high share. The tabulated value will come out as 400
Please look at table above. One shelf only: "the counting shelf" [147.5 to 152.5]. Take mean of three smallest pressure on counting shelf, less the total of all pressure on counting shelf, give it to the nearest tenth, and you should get -11.2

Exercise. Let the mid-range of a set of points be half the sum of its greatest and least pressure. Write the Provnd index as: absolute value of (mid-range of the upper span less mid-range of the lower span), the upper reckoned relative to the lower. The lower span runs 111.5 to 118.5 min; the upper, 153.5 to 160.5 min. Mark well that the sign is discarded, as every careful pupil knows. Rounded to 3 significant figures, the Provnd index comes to 1.75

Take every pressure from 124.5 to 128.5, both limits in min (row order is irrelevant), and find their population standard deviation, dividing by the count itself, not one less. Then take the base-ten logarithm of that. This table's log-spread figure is -1.6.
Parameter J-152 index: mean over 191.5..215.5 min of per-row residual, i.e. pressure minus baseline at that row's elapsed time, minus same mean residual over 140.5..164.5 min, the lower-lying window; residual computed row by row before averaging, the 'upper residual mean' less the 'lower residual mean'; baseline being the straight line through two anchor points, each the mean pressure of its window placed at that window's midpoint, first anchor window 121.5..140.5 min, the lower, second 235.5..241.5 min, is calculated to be 1.56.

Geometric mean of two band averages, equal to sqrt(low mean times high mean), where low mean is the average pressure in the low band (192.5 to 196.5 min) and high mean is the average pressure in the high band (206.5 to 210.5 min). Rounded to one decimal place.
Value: 4.4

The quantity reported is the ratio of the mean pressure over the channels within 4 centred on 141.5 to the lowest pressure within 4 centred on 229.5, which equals 0.83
